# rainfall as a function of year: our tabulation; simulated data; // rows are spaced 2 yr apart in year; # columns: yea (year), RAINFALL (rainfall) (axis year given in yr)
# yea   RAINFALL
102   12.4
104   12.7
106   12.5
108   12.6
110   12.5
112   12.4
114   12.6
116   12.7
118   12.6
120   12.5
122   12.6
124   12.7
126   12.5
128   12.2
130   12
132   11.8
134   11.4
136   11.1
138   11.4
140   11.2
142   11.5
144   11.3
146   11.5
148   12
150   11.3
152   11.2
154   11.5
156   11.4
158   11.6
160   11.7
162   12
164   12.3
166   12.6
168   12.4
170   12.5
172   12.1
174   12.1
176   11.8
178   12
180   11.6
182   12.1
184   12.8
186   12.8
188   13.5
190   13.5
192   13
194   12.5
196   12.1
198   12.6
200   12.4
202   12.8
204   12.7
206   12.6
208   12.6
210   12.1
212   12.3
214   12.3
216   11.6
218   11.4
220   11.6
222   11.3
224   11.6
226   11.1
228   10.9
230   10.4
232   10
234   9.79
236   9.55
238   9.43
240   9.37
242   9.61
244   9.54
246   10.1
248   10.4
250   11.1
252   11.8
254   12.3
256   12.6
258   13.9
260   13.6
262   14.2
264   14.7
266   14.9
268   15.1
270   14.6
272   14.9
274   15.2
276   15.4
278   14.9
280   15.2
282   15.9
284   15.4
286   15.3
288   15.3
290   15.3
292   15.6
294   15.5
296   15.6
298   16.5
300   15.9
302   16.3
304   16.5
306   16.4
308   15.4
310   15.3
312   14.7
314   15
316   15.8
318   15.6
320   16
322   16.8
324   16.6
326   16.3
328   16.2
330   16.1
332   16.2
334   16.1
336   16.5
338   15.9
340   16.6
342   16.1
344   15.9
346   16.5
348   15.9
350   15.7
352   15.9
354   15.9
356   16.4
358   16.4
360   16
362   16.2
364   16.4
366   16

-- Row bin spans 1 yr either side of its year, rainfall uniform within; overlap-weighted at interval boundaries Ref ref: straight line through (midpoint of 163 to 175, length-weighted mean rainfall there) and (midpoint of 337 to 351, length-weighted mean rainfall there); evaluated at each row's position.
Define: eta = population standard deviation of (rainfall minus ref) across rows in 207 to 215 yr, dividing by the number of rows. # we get 0.204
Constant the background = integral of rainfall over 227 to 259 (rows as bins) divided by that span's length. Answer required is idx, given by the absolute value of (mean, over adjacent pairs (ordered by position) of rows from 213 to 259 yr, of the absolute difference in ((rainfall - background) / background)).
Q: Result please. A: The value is 0.037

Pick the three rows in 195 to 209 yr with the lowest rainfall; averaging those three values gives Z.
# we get 12.4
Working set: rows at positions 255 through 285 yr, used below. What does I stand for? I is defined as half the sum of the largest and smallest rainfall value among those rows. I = 14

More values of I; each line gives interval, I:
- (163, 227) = 12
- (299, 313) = 16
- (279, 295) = 16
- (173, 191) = 13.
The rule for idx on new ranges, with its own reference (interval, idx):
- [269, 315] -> 0.032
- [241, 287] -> 0.041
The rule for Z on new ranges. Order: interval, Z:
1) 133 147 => 11.2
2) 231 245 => 9.4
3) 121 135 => 11.7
